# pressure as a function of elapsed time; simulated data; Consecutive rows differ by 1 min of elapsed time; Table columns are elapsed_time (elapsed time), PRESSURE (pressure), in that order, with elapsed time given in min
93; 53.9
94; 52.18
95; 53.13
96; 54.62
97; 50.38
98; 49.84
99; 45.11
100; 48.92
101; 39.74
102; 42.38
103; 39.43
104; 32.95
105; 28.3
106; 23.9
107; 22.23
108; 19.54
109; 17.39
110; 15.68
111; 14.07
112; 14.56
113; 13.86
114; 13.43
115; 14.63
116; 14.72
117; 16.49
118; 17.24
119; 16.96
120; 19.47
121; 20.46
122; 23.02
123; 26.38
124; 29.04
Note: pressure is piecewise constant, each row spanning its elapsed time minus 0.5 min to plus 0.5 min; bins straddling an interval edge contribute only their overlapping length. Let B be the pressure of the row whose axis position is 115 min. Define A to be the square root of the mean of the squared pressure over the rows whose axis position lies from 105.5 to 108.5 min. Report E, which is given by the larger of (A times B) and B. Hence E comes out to 321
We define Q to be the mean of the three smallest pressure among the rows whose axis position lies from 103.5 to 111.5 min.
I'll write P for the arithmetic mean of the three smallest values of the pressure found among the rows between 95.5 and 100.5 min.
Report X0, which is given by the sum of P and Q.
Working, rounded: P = 48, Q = 16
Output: 64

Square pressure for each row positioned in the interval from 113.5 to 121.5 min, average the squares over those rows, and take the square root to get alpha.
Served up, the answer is 17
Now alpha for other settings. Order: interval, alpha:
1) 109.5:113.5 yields 15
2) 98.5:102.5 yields 44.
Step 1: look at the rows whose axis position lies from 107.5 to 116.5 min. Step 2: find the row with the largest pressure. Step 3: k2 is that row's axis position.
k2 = 108 min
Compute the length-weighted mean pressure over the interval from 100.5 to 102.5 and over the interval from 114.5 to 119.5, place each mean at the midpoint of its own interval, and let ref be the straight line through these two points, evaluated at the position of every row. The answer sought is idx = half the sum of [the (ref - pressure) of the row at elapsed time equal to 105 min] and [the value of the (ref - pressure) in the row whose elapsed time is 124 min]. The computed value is -8.6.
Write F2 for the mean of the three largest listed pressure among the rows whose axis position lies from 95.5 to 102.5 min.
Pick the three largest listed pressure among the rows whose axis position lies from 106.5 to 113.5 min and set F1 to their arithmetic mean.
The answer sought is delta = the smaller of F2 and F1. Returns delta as 19.7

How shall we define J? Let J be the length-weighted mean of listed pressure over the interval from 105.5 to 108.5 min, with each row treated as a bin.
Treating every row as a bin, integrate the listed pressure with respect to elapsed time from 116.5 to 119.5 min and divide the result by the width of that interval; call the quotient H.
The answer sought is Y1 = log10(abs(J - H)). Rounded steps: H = 17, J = 22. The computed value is 0.7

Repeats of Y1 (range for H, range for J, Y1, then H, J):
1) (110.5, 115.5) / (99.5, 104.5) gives 1.4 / 14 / 41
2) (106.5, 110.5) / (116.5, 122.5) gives -0.6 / 19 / 19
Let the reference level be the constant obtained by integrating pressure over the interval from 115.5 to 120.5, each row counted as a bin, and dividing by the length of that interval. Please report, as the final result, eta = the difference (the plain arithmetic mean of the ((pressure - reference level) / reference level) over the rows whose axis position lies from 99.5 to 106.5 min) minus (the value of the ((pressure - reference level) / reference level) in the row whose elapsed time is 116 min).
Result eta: 1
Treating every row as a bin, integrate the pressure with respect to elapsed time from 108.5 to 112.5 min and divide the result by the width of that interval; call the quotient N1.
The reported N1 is 15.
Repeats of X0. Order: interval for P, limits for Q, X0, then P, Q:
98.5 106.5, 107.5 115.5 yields 42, 28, 14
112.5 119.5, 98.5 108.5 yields 36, 14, 22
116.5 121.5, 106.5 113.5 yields 31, 17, 14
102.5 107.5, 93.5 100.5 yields 73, 25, 48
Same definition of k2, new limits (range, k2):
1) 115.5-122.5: 122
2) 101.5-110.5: 102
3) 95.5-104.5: 96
